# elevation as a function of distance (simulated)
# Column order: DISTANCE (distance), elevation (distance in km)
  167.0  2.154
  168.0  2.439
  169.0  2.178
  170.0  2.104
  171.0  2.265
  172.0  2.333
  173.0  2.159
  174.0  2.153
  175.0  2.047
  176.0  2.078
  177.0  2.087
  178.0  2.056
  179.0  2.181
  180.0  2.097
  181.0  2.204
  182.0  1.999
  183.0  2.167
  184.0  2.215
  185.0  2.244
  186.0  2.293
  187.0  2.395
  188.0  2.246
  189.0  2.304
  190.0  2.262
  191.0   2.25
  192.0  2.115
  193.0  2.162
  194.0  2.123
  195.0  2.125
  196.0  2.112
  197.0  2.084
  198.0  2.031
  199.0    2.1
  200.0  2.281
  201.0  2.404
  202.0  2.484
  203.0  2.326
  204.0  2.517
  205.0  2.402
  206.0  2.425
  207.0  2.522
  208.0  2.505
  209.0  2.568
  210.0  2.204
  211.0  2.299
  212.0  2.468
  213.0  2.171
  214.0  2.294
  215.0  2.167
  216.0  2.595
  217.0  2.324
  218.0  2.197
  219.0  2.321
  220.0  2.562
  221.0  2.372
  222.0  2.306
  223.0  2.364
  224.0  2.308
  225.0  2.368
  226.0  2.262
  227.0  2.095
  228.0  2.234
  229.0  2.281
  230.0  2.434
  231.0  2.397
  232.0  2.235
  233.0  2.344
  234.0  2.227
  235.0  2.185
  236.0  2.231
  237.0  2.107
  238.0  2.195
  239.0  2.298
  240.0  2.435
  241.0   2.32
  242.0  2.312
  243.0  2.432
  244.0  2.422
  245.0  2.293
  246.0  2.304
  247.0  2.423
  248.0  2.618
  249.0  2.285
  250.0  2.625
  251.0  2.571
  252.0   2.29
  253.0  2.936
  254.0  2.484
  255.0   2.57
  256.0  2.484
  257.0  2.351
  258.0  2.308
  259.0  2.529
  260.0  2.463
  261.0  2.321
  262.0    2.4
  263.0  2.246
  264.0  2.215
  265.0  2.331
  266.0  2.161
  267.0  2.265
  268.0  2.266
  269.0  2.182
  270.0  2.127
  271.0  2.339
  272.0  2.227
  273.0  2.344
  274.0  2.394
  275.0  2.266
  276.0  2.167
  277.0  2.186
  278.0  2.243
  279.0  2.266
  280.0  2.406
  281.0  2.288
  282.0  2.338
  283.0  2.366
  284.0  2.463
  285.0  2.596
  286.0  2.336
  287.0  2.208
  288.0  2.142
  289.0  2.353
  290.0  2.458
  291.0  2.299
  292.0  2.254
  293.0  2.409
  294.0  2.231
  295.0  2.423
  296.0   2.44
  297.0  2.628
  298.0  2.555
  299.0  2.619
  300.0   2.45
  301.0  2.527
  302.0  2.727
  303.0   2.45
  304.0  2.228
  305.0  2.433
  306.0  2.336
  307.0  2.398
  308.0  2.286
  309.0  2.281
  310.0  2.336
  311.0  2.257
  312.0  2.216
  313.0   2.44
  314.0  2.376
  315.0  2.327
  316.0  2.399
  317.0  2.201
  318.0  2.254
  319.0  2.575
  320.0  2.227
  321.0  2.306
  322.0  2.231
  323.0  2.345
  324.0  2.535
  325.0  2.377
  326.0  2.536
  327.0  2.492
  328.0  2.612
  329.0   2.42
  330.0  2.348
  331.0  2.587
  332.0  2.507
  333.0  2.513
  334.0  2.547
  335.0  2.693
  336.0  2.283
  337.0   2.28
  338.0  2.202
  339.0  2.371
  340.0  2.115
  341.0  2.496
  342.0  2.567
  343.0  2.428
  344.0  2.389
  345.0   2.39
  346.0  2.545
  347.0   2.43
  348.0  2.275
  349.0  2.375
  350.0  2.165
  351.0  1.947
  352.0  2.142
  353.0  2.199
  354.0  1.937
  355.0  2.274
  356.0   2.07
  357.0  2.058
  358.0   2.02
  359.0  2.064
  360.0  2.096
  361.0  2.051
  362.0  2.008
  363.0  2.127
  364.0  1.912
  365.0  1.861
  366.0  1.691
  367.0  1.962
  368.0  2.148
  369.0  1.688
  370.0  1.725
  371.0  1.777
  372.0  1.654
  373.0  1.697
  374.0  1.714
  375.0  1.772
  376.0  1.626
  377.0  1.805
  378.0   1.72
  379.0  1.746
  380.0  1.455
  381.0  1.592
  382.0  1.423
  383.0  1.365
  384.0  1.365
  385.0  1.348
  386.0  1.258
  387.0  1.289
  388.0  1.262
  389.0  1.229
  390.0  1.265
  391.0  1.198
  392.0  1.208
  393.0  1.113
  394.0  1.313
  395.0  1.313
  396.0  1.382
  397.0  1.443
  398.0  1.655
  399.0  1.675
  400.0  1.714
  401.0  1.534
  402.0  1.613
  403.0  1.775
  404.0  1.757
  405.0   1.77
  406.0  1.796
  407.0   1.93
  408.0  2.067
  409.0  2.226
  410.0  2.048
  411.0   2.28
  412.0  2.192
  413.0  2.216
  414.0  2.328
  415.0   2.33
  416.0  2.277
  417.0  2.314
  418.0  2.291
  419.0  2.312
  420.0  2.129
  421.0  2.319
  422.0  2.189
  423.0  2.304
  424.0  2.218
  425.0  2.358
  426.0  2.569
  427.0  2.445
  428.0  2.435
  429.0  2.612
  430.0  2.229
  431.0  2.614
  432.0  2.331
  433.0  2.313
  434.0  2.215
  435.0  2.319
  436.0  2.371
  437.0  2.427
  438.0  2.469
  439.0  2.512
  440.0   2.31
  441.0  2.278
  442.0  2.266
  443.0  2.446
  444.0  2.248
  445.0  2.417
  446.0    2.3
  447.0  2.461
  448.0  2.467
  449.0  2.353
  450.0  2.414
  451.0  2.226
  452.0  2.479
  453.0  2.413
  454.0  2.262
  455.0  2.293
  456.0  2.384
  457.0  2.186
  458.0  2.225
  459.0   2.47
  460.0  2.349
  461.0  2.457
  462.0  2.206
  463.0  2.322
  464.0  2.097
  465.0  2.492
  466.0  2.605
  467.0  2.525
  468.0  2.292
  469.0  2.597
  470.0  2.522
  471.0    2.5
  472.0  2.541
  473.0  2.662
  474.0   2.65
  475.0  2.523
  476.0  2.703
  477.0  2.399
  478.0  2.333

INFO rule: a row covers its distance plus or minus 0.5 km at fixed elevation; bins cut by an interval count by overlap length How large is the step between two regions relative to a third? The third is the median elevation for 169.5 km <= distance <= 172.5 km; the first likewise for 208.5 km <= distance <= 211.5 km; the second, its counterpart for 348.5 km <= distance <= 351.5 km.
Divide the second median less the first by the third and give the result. -0.1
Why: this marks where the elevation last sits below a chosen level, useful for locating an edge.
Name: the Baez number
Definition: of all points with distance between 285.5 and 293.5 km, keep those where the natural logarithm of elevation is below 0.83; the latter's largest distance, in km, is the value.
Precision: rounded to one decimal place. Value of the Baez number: 292.0 km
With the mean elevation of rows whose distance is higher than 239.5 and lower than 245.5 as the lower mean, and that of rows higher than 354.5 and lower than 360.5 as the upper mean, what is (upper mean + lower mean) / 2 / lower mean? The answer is 0.94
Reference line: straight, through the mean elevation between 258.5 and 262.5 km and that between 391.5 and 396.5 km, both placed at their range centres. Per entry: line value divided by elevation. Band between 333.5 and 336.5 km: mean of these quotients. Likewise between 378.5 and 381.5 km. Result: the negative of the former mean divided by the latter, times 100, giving -82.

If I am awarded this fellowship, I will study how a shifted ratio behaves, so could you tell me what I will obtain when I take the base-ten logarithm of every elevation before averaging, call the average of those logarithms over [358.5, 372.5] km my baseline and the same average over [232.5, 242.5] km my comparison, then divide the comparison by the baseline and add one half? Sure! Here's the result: 1.8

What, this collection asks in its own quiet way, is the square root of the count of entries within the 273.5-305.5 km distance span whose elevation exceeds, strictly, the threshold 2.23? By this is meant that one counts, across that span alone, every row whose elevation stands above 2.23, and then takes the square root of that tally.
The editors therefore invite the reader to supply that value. 5.2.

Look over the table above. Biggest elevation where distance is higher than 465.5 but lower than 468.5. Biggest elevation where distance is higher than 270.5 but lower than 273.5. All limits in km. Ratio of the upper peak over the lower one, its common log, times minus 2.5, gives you -0.11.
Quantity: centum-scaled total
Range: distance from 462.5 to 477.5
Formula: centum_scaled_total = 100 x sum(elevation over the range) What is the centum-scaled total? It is 3743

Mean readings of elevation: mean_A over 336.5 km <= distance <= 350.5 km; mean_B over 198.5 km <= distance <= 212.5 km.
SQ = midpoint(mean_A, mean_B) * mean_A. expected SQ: 5.61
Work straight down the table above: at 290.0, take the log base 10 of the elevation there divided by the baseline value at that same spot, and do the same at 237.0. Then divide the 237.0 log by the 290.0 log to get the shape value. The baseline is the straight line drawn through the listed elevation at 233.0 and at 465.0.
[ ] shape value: -3.4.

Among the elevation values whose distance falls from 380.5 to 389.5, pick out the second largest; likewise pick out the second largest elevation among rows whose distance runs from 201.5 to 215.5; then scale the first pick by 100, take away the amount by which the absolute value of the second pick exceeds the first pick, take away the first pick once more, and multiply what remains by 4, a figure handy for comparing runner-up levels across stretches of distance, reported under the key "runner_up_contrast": 559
